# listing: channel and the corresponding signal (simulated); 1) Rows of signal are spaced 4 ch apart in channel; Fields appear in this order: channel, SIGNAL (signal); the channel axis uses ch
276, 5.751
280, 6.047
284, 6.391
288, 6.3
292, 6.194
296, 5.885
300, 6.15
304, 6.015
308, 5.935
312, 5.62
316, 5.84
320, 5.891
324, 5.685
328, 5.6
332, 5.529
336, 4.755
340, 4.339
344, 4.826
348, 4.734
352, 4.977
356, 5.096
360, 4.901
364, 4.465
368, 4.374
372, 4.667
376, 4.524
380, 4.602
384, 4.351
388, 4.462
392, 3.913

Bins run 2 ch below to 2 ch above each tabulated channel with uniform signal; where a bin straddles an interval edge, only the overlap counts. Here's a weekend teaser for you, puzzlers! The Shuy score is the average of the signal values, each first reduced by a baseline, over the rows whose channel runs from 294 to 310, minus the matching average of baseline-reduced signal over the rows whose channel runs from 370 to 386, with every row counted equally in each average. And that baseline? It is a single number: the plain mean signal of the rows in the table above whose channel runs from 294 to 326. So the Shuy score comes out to 1.5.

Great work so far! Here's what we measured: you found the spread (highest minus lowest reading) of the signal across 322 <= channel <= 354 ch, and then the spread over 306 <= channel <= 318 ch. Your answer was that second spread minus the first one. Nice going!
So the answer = -1.0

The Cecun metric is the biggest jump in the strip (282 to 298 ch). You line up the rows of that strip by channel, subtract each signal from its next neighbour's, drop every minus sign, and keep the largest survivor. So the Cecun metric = 0.31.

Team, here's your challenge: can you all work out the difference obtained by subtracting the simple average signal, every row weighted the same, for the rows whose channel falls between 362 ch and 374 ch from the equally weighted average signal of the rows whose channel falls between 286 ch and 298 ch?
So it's 1.6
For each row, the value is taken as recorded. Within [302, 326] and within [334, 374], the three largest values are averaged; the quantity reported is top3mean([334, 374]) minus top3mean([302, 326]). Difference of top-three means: -0.96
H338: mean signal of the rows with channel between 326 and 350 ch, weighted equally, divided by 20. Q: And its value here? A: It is 0.248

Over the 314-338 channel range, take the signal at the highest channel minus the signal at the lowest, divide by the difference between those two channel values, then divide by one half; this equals -0.11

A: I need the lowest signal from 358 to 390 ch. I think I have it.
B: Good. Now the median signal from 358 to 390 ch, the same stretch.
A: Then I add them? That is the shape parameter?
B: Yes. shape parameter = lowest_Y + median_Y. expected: 8.8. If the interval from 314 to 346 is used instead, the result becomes 9.9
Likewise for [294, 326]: 11.5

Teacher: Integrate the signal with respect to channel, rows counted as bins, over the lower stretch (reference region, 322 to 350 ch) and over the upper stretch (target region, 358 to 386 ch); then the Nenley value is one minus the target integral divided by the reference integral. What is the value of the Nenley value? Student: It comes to 0.10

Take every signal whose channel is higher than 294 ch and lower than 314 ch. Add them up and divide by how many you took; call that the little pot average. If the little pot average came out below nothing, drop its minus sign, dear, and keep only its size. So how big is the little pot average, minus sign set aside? 5.92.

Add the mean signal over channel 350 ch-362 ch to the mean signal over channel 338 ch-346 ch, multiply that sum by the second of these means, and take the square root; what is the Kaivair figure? 6.6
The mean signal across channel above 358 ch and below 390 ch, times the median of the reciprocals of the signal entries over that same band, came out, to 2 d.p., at 1.01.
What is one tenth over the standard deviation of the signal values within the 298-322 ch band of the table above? 0.6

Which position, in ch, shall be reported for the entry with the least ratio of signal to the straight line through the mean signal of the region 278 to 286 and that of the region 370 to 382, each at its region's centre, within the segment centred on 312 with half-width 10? 312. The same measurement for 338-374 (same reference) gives 340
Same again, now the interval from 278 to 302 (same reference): 280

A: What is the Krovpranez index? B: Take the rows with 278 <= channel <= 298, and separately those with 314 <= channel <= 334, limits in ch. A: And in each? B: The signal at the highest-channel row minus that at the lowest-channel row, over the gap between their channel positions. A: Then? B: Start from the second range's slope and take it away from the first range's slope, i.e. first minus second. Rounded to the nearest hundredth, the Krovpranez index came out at 0.01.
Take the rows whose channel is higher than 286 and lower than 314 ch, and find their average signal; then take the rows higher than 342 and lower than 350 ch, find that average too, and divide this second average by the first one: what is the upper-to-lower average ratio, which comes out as 0.79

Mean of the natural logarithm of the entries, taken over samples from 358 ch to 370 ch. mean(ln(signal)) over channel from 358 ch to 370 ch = 1.52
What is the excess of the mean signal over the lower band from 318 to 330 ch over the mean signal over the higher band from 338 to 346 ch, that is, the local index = 1.1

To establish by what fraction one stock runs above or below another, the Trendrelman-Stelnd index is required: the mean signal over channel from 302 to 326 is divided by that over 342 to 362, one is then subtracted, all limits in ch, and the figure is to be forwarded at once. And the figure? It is 0.188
